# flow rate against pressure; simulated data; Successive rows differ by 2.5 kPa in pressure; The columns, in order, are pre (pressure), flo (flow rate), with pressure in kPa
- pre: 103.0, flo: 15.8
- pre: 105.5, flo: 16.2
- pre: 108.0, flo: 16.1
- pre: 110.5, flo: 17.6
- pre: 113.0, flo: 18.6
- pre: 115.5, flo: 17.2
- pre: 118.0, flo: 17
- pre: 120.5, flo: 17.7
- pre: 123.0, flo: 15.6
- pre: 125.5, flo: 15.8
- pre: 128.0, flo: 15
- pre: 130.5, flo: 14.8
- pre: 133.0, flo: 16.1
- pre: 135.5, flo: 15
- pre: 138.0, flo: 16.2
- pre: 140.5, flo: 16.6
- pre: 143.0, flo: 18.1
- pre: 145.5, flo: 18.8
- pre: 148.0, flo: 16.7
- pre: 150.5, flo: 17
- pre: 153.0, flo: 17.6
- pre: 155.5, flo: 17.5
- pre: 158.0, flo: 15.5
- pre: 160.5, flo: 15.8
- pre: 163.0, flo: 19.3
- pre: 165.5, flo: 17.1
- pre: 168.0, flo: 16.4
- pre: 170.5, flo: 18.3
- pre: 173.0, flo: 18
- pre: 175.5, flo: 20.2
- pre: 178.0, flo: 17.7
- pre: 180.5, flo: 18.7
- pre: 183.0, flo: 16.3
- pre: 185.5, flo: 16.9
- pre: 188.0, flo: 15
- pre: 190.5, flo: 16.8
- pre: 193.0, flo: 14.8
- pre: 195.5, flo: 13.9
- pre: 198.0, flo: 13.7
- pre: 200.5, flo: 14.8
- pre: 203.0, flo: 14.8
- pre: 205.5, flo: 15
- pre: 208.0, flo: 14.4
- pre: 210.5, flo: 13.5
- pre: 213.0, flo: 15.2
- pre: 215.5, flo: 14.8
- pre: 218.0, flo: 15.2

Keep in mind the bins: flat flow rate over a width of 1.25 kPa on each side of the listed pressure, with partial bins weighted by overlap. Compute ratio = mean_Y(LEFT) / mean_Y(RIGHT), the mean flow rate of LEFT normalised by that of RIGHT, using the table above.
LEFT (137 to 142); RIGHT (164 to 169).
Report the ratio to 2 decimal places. 0.98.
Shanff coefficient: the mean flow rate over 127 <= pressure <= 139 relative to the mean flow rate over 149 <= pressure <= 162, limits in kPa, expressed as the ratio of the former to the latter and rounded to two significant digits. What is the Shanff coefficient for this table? 0.92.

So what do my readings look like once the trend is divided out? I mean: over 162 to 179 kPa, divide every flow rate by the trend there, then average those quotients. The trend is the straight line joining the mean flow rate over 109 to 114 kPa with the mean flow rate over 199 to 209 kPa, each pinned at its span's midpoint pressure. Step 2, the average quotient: 1.14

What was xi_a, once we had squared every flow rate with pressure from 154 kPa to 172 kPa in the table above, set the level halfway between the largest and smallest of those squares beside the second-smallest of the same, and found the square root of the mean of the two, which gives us 16.7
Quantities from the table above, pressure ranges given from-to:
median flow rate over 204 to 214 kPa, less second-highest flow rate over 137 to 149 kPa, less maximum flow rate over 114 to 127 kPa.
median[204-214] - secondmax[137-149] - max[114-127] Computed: -21.1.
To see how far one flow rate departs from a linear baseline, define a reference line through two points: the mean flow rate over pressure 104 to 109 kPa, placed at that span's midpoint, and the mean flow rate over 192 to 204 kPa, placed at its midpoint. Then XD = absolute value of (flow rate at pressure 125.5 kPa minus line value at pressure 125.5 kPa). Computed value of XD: 0.0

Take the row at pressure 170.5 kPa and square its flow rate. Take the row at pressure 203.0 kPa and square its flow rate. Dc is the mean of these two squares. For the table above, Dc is 277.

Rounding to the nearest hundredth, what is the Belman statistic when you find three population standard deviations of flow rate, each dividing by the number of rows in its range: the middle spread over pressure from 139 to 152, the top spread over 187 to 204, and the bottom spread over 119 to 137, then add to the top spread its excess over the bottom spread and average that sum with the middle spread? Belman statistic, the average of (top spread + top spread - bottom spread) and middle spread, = 0.90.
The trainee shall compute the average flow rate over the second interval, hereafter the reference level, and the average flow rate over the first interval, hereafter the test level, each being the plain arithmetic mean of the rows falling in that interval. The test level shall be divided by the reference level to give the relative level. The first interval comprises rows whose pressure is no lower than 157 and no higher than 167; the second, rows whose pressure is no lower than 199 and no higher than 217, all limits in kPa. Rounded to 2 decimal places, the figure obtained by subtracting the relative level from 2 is 0.84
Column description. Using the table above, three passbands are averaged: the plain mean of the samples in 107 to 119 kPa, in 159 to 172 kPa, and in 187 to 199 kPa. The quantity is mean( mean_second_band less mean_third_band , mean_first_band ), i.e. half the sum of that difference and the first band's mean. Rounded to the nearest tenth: 9.9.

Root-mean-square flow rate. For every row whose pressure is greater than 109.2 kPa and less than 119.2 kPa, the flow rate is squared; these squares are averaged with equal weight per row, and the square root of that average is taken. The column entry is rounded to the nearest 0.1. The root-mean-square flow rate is 17.6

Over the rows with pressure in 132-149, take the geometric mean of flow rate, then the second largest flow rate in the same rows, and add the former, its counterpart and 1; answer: 35.8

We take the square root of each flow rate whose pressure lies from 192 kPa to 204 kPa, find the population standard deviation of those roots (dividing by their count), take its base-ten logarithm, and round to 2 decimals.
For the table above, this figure -1.18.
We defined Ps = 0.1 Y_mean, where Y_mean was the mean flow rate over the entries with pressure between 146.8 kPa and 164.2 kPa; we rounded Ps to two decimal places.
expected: 1.71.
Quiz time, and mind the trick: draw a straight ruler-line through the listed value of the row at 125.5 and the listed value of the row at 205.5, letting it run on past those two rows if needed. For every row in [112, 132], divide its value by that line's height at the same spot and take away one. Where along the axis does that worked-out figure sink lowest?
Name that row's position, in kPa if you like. 130.5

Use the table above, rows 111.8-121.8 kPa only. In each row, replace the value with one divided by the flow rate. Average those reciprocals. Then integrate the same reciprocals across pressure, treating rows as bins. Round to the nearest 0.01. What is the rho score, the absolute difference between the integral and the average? 0.51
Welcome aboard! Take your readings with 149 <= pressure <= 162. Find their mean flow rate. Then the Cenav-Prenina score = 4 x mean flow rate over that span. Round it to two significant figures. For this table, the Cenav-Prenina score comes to 67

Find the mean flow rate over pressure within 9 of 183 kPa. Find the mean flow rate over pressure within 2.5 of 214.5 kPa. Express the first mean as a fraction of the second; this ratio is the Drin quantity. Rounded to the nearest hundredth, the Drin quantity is 1.16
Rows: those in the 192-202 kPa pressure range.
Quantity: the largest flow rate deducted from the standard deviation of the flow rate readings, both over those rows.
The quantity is -14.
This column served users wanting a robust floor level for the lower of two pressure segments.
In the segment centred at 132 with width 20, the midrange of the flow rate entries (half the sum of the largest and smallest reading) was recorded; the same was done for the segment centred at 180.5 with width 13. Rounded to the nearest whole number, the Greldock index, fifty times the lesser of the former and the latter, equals 785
